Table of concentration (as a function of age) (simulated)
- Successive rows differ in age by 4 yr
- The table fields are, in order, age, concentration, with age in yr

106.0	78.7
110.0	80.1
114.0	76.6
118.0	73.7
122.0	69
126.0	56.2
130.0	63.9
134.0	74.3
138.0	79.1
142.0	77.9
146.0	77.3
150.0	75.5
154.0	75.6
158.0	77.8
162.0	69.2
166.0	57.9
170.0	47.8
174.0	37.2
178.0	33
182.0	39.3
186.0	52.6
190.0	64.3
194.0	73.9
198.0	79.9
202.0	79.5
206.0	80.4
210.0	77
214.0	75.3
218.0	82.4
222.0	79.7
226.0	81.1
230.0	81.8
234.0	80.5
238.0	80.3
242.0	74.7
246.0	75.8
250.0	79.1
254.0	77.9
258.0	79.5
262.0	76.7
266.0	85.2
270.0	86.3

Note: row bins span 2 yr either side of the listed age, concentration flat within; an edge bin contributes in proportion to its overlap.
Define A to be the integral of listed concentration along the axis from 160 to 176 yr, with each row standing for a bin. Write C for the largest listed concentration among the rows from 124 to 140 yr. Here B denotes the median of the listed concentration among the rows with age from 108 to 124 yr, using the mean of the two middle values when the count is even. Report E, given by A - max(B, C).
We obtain 769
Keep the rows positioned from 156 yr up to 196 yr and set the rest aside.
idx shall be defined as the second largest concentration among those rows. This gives 73.9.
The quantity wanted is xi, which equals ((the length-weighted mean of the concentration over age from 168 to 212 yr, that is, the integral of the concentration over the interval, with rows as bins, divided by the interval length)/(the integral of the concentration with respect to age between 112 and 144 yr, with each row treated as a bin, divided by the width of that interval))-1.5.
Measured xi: -0.7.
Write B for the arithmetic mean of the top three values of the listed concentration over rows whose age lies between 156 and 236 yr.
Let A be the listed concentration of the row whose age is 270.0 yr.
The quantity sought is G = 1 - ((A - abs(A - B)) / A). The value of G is 0.05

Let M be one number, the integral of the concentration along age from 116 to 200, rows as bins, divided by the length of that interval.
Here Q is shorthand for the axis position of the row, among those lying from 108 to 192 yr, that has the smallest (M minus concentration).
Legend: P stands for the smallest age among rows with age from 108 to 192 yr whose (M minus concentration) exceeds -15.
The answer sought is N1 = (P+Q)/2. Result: 112 yr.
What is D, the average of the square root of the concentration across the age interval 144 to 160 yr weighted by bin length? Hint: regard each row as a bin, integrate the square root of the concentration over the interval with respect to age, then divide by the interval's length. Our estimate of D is 8.7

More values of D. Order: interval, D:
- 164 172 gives 7.3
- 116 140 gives 8.3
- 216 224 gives 9.0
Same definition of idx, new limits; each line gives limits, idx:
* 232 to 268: 80.5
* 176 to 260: 81.8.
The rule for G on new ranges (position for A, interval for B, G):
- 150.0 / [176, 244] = 0.08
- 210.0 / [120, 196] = 0.02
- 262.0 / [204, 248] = 0.07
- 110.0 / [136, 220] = 0.01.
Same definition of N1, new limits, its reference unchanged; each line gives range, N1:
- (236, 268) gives 254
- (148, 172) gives 154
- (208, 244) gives 214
